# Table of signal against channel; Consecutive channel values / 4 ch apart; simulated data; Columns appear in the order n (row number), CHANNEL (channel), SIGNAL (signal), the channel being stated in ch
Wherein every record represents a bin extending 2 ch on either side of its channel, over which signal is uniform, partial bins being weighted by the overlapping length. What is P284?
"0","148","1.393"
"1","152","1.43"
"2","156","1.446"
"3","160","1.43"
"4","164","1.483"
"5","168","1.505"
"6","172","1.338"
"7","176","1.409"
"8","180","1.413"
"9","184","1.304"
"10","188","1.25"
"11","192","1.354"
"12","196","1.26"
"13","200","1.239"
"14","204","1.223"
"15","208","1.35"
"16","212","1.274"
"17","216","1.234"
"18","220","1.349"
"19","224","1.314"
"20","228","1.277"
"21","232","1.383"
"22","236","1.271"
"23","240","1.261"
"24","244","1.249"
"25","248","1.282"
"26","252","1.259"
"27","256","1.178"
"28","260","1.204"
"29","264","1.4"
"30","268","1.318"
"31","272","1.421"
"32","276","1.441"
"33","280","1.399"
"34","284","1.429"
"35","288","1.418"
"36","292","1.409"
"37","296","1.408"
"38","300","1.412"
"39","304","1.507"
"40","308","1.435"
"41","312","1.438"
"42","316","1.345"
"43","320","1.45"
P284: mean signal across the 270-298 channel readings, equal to 1.42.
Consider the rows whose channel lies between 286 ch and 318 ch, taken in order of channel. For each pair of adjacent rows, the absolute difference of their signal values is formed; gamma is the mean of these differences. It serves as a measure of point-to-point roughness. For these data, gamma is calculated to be 0.04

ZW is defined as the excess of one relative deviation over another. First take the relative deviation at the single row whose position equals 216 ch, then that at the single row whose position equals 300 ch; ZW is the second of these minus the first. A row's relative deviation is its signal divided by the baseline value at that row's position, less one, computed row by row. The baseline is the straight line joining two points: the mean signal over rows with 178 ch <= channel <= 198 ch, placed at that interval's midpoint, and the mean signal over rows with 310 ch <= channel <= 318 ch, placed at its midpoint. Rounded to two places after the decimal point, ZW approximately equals 0.10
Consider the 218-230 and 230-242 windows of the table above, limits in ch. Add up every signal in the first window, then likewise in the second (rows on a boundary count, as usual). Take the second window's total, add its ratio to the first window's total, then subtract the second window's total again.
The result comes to 0.99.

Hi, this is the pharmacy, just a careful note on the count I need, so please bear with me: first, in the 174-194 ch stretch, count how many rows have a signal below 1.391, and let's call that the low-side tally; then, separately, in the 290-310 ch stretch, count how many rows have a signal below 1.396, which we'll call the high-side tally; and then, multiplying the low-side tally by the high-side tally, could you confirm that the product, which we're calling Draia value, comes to 0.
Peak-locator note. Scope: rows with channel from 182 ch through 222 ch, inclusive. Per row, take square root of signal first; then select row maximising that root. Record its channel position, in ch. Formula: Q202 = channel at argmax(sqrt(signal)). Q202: 192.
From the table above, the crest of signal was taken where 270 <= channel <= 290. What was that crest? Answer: 1.441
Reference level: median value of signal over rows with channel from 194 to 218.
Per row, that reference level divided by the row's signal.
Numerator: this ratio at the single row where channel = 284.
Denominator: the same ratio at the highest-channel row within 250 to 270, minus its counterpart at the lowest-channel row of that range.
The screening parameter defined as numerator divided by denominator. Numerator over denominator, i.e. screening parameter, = -20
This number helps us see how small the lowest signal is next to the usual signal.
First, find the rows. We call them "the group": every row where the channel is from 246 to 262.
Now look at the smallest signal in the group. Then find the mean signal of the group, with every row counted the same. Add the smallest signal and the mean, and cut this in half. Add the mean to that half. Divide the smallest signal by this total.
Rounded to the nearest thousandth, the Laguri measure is 0.484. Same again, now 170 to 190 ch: 0.474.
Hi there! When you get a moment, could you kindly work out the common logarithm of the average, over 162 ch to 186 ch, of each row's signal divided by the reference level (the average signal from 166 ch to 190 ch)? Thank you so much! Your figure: 0.012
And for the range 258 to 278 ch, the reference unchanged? -0.004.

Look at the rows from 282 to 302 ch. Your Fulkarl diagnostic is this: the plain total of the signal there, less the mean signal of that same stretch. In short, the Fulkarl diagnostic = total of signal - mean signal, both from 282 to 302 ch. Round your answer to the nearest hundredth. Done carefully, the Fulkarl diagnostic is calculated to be 5.66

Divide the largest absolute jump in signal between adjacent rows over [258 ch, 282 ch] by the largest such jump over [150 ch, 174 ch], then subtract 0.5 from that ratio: 0.67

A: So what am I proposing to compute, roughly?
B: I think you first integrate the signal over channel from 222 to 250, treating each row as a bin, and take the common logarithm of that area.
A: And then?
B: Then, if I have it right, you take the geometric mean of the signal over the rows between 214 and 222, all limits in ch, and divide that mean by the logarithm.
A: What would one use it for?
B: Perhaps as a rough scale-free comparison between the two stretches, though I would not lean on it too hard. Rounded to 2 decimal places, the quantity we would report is 0.83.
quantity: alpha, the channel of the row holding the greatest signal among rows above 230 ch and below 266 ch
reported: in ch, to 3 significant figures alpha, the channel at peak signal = 264 ch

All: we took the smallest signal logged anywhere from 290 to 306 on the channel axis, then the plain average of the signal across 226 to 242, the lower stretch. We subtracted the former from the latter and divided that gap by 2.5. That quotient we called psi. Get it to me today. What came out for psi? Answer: -0.044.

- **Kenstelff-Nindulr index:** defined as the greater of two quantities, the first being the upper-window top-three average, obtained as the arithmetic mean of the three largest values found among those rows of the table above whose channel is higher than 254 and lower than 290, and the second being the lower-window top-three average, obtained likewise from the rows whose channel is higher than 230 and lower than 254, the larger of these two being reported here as 1.43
